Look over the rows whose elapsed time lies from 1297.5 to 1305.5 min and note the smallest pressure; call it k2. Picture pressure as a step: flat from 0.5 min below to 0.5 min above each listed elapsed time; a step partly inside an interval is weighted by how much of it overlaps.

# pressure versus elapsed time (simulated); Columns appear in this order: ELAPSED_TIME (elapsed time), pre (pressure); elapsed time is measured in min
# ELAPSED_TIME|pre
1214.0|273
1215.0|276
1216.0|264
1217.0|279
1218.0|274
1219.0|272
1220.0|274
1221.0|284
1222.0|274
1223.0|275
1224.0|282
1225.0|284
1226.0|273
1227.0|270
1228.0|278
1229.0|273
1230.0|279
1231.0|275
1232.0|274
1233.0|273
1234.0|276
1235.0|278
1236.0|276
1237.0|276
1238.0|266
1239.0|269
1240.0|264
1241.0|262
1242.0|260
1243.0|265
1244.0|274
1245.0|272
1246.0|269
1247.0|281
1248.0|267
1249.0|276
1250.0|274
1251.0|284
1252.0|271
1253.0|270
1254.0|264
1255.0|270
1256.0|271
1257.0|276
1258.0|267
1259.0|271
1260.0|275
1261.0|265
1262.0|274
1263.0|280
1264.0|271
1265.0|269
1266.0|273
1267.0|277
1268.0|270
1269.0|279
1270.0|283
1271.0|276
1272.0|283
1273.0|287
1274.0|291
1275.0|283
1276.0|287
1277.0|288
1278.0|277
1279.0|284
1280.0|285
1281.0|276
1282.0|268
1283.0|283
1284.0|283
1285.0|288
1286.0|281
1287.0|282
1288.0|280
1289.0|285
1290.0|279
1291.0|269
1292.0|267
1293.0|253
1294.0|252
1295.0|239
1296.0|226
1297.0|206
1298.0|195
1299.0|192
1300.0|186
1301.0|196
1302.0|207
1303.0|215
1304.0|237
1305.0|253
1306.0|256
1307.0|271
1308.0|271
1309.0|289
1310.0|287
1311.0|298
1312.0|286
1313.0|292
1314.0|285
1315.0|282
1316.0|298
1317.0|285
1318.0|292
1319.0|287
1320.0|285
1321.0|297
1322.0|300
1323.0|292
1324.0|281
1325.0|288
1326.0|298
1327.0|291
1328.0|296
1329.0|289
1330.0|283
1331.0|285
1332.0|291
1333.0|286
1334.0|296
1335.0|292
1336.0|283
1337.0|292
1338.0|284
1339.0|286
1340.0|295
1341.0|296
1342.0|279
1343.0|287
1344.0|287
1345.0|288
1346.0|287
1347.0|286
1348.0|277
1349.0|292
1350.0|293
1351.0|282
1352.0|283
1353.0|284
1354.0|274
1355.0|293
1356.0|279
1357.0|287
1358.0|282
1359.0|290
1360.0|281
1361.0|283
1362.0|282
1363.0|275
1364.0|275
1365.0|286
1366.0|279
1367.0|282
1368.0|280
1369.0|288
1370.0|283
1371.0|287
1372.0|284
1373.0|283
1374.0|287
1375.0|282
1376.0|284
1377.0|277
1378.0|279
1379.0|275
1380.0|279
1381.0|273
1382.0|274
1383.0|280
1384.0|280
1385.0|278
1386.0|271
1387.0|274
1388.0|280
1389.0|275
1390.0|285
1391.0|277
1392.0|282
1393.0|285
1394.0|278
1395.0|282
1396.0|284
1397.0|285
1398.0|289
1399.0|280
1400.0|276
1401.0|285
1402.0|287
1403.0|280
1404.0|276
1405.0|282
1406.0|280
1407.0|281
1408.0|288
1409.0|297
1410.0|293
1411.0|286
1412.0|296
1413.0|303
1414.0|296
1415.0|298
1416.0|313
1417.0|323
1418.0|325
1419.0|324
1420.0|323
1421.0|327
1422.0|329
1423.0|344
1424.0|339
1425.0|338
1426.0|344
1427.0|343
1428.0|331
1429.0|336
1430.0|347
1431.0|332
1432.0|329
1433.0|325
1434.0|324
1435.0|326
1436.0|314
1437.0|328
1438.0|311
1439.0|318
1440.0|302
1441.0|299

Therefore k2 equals 186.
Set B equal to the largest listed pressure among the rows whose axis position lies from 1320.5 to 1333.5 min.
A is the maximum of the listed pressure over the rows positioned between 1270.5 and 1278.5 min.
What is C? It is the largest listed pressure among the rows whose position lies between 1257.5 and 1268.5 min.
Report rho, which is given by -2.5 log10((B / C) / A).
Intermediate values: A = 291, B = 300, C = 280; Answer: 6.08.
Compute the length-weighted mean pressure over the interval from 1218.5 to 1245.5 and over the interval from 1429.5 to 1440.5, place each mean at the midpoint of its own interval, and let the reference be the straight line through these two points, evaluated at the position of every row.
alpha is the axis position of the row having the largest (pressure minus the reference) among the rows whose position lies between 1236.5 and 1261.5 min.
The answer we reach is 1251.0 min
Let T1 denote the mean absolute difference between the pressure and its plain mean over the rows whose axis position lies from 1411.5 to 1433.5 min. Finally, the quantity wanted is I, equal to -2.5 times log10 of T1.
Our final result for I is -2.69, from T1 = 11.9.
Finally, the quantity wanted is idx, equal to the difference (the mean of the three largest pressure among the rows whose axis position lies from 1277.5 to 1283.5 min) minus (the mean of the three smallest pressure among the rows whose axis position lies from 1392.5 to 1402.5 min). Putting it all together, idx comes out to 6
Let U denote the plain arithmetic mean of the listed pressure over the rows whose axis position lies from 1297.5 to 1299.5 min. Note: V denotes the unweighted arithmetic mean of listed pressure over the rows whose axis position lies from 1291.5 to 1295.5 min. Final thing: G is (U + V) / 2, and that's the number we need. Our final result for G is 223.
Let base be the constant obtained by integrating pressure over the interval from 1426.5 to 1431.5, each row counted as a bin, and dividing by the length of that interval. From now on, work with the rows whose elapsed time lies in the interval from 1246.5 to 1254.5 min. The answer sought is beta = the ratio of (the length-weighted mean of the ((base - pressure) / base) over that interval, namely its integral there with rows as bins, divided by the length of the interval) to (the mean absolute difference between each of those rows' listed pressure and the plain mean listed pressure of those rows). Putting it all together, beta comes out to 0.04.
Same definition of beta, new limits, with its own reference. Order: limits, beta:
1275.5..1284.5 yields 0.03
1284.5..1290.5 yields 0.06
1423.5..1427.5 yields 0.00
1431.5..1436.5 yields 0.01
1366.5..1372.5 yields 0.07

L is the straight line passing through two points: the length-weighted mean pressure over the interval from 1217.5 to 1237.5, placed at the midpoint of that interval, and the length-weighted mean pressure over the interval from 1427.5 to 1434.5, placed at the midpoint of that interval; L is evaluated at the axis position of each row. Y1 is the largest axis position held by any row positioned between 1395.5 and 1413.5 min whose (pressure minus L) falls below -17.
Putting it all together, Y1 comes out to 1413.0 min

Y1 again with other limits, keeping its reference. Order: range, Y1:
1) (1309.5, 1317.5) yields 1315.0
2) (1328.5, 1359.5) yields 1359.0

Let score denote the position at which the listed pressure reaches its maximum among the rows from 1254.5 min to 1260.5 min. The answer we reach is 1257.0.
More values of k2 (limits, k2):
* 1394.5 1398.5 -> 282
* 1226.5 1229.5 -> 270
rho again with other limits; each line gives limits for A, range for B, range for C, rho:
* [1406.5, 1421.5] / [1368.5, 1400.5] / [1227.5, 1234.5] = 6.25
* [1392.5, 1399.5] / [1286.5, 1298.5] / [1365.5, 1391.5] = 6.16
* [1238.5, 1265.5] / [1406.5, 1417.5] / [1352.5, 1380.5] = 6.03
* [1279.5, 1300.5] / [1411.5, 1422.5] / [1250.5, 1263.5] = 5.99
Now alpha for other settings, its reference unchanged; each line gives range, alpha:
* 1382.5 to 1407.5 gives 1398.0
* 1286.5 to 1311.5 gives 1311.0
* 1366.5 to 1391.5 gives 1369.0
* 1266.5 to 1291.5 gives 1274.0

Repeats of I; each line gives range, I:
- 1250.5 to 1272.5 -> -1.67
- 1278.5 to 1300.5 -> -3.62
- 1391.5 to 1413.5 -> -1.79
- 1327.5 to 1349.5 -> -1.57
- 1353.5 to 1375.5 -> -1.40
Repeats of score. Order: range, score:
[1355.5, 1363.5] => 1359.0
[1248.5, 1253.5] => 1251.0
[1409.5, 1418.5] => 1418.0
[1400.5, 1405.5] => 1402.0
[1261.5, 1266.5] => 1263.0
